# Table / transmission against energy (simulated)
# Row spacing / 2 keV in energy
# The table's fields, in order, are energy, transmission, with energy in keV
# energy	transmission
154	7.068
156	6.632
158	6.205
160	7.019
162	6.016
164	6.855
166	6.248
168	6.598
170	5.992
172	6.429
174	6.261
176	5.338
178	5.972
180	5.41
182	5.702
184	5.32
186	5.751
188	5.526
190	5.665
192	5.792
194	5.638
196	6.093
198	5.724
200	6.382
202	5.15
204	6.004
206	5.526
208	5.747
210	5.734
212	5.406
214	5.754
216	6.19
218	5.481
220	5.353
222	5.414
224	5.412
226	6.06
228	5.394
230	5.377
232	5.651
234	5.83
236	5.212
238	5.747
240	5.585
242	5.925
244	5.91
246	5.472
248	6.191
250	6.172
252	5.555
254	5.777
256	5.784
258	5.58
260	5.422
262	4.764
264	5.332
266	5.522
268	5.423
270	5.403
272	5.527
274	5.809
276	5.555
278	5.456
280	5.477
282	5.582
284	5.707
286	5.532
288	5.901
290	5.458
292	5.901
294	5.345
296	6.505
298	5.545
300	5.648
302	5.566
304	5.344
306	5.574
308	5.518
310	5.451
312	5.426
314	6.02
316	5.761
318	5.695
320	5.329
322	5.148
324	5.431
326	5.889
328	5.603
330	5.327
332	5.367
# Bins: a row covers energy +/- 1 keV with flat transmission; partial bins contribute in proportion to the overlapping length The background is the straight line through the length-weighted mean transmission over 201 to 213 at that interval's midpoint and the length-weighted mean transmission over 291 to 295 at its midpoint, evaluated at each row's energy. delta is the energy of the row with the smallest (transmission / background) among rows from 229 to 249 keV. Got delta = 236 keV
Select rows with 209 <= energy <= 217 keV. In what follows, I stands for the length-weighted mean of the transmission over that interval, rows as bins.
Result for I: 5.77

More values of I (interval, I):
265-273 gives 5.47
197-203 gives 5.75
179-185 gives 5.48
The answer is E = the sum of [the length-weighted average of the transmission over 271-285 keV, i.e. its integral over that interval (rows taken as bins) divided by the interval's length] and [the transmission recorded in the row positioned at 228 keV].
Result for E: 11.0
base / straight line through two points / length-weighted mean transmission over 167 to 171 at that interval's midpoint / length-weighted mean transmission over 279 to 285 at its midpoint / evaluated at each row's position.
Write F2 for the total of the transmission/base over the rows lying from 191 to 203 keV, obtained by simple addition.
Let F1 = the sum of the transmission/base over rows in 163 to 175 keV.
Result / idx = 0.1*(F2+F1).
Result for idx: 1.18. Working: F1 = 6.10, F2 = 5.7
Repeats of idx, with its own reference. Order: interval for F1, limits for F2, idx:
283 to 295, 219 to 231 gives 1.17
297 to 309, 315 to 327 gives 1.23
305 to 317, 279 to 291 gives 1.23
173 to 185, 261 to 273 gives 1.11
